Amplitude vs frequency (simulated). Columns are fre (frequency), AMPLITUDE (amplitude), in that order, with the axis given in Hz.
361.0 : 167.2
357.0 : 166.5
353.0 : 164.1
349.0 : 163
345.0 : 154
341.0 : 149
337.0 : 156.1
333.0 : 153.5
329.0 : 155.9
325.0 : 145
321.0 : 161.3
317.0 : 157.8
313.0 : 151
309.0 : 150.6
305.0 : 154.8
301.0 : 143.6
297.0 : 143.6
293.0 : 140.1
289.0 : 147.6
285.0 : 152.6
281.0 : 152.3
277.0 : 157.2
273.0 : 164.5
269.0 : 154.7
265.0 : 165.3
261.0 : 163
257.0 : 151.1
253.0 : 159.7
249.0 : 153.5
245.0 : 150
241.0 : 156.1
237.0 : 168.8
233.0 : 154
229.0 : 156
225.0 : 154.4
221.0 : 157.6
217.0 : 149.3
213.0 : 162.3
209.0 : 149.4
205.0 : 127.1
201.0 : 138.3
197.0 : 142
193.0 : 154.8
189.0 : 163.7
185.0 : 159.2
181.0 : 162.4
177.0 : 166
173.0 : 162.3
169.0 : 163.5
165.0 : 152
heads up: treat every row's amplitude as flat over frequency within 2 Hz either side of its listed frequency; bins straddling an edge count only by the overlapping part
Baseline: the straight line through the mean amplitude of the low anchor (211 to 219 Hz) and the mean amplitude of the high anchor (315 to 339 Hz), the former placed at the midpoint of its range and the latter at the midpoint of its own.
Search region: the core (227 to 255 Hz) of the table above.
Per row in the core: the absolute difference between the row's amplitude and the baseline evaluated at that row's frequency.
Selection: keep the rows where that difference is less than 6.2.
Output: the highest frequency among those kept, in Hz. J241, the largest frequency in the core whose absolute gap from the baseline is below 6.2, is 253.0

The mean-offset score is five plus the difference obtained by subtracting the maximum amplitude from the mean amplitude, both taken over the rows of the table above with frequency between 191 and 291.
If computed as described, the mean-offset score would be -10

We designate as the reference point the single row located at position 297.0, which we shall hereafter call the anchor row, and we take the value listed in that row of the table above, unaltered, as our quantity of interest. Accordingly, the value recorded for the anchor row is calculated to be 143.6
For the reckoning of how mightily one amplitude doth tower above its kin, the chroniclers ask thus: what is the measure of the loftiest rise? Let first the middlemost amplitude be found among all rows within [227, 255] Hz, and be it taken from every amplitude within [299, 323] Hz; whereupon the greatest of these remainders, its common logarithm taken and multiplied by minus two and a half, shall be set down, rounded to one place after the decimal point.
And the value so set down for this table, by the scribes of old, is -1.8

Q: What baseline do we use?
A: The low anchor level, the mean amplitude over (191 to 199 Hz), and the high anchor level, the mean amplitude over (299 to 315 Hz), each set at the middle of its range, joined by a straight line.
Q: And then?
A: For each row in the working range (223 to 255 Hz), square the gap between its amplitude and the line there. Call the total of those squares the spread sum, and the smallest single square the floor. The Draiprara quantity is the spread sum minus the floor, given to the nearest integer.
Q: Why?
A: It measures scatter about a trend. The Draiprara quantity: 677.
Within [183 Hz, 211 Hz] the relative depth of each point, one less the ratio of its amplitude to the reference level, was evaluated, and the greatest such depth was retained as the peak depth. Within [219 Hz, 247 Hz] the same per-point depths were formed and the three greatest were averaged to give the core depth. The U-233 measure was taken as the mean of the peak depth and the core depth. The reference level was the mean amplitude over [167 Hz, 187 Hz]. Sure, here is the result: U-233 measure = 0.140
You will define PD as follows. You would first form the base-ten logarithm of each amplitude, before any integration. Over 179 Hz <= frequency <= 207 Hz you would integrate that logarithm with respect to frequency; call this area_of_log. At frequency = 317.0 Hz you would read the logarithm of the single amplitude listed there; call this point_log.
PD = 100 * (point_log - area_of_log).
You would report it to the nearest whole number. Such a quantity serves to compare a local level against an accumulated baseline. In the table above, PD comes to -5866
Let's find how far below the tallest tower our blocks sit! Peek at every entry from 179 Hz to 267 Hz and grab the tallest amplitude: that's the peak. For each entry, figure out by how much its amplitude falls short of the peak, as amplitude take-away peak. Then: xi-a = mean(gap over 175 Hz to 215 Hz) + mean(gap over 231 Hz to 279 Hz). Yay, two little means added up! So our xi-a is -27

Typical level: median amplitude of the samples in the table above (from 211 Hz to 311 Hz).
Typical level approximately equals 154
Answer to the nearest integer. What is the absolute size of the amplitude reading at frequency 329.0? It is 156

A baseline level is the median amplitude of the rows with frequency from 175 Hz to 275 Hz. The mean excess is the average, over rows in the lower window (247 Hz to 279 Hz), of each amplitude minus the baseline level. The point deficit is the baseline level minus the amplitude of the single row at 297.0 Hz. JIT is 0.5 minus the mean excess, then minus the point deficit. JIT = -15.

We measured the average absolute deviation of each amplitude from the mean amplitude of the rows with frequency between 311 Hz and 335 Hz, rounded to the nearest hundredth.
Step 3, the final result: 4.25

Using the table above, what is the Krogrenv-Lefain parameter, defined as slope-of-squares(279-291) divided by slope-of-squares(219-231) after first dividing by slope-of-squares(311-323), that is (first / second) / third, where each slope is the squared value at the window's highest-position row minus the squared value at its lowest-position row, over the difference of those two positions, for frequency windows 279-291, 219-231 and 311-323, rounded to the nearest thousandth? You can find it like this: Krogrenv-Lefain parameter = 0.007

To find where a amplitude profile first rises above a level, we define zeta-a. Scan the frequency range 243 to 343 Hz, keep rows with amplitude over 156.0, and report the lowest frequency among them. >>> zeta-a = 253.0 Hz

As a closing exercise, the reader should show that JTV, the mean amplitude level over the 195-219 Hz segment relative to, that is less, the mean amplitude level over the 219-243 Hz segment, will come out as -13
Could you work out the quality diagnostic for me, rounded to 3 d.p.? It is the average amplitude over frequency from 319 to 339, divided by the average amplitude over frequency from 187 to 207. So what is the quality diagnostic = 1.063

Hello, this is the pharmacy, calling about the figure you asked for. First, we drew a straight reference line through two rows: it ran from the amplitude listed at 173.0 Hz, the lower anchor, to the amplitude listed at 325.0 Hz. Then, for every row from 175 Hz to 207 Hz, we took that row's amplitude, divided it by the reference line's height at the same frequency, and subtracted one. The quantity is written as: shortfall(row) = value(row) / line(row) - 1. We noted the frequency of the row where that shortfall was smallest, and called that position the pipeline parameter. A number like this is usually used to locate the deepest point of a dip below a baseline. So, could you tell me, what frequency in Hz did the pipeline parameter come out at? 205.0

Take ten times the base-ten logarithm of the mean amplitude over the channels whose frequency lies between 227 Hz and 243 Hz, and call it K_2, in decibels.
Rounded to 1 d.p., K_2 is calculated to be 22.0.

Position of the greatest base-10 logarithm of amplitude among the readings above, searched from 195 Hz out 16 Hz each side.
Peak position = 189.0 Hz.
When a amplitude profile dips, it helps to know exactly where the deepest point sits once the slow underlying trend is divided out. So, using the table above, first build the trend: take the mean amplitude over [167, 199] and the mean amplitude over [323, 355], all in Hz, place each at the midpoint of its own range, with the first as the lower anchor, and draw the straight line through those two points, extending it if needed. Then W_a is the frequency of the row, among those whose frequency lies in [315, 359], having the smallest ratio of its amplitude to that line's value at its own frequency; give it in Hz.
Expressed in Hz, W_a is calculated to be 325.0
